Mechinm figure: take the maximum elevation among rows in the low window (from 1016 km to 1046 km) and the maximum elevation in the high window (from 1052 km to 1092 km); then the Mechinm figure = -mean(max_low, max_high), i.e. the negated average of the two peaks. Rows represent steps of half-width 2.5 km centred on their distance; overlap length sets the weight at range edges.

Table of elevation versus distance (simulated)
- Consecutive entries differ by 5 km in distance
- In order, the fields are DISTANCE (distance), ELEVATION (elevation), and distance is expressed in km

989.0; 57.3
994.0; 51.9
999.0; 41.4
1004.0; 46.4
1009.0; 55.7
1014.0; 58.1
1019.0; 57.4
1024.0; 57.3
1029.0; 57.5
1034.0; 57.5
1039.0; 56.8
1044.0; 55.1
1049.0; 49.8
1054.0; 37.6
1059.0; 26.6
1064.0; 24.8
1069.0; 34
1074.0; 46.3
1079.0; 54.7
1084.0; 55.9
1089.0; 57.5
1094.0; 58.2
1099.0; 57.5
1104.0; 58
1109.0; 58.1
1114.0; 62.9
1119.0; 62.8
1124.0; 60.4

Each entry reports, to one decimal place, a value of -57.5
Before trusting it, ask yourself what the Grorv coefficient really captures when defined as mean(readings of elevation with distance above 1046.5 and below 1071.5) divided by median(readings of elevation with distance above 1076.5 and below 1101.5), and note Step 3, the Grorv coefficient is 0.60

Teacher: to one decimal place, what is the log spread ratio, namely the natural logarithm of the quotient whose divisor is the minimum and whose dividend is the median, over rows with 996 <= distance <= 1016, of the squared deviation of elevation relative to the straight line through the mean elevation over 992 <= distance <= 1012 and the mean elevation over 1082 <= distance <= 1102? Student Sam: 1.8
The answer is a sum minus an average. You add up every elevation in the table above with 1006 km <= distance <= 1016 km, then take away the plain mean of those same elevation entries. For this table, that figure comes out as 57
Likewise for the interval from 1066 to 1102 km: 312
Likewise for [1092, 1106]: 116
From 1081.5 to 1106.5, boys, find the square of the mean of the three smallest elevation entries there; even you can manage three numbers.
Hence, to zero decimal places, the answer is 3245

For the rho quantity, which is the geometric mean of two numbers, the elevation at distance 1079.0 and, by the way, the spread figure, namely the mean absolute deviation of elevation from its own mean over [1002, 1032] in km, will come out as 13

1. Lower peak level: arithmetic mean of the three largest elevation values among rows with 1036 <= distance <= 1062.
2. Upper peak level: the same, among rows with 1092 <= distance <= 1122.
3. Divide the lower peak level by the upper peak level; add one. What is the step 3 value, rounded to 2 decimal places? 1.88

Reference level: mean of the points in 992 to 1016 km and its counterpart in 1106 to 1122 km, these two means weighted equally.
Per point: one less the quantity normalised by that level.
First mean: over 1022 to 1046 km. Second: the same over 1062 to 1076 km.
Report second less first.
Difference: 0.39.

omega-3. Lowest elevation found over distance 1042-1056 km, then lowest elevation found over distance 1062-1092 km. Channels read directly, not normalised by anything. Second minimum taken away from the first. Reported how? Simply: 13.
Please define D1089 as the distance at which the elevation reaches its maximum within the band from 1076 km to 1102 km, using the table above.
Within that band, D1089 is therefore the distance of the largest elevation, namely 1094.0 km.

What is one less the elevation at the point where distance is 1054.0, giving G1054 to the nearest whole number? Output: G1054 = -37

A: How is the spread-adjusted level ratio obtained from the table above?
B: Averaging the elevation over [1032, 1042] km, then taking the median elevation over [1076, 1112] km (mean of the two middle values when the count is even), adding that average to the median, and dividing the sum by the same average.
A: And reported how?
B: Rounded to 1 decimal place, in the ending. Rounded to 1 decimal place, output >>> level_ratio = 2.0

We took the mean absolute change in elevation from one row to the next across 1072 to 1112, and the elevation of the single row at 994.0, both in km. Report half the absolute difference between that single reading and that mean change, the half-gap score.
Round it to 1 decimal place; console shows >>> 25.0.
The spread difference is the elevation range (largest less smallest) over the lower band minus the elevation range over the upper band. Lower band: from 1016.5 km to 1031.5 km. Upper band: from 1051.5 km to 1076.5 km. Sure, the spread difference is -21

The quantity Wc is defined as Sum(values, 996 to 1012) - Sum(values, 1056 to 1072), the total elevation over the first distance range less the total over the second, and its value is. 58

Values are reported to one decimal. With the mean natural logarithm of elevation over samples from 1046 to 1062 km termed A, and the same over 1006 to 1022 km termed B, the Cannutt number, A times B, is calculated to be 14.6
